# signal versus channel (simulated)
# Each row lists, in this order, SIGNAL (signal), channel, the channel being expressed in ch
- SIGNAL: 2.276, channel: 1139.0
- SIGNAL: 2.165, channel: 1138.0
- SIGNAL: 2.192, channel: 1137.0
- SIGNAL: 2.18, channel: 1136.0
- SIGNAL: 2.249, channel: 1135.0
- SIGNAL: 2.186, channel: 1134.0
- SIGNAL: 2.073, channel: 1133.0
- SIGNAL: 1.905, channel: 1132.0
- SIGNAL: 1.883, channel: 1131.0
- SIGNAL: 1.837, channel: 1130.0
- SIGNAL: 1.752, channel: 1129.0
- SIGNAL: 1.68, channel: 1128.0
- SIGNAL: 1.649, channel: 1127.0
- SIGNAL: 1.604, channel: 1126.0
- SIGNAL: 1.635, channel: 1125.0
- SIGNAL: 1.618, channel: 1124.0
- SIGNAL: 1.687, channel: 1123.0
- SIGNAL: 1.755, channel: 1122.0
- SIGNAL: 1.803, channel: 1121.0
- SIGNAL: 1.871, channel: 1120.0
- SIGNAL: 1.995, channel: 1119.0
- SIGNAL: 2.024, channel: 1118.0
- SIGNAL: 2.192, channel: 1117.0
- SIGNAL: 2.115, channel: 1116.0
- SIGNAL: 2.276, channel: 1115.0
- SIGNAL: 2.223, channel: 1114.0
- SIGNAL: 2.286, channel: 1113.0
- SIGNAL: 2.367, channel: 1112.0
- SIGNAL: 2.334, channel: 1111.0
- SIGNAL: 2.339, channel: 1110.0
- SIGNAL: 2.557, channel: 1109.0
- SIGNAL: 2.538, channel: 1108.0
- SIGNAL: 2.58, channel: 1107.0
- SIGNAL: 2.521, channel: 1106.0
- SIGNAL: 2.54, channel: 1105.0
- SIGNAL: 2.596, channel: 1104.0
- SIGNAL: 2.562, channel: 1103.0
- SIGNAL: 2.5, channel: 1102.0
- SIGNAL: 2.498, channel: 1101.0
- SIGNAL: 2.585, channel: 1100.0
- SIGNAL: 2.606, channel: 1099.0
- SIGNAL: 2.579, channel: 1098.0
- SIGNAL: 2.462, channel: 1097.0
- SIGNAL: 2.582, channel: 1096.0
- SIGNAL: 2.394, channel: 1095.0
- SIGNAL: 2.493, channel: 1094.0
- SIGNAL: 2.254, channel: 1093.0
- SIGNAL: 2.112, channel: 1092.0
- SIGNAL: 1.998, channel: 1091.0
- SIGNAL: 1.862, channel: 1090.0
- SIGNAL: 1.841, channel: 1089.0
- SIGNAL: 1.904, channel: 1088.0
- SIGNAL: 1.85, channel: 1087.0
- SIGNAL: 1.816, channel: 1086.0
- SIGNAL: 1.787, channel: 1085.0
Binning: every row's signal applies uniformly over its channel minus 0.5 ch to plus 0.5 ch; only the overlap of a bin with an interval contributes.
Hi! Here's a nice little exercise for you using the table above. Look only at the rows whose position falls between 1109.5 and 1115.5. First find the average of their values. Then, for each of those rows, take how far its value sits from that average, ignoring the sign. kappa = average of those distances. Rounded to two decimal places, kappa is 0.04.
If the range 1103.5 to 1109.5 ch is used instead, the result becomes 0.02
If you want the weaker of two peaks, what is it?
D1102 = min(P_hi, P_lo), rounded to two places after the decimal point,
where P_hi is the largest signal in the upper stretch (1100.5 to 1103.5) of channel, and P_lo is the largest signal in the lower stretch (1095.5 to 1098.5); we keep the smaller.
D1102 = 2.56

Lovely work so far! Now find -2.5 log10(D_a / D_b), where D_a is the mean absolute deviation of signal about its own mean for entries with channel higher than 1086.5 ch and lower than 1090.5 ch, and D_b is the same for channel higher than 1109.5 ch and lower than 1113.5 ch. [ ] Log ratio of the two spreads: 0.15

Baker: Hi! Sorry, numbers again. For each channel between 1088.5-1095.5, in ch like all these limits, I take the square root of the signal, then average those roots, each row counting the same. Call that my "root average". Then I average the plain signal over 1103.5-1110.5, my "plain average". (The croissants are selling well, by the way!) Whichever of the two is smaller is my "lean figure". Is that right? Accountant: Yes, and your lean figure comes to 1.46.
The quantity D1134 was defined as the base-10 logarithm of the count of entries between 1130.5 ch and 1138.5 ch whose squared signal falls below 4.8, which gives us 0.78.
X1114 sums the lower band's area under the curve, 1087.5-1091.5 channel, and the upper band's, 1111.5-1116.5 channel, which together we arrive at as 18.9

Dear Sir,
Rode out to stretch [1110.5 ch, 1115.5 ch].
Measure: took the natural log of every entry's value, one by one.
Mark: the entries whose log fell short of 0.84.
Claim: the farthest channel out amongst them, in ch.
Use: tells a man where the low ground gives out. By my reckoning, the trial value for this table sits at 1115.0 ch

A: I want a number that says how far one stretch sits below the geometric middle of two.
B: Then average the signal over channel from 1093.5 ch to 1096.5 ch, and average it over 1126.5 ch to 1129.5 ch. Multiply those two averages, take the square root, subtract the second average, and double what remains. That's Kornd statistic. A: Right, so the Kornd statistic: 0.7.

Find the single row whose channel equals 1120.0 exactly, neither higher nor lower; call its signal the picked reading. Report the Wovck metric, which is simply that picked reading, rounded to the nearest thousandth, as 1.871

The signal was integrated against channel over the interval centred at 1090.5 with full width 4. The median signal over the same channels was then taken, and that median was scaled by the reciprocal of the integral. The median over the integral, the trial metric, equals 0.247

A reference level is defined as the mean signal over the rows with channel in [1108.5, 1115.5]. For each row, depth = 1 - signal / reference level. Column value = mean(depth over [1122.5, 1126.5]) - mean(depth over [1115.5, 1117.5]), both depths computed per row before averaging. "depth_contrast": 0.22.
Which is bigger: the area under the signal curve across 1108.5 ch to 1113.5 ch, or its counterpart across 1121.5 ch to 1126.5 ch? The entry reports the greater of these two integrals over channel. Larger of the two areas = 11.9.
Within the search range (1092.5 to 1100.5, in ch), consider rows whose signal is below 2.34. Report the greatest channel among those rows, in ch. 1093.0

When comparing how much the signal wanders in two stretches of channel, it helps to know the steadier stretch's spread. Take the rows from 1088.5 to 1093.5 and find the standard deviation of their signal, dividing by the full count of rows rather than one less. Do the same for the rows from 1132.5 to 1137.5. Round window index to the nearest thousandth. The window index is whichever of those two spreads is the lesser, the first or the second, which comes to 0.057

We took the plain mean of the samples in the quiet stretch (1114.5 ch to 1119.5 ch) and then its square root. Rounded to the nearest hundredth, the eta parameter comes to 1.46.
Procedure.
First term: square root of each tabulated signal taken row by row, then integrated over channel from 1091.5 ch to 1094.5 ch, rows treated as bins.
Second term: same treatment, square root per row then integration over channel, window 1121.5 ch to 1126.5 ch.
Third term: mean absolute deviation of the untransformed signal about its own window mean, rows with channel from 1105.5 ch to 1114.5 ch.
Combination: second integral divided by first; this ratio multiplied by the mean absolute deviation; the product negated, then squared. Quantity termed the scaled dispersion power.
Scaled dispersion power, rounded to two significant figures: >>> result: 0.028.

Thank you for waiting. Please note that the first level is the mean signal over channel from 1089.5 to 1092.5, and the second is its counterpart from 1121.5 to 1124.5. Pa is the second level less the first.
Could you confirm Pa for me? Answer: -0.3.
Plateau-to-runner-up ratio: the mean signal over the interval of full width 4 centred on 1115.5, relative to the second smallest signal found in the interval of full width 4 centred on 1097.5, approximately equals 0.85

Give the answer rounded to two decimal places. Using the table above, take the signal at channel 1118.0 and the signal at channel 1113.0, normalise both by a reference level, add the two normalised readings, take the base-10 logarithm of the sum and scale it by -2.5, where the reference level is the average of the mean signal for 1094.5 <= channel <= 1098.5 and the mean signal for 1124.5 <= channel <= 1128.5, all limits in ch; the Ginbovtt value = -0.79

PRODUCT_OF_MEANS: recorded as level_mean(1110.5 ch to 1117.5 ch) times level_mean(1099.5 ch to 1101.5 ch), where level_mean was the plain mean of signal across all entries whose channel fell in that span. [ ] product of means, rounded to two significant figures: 5.7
